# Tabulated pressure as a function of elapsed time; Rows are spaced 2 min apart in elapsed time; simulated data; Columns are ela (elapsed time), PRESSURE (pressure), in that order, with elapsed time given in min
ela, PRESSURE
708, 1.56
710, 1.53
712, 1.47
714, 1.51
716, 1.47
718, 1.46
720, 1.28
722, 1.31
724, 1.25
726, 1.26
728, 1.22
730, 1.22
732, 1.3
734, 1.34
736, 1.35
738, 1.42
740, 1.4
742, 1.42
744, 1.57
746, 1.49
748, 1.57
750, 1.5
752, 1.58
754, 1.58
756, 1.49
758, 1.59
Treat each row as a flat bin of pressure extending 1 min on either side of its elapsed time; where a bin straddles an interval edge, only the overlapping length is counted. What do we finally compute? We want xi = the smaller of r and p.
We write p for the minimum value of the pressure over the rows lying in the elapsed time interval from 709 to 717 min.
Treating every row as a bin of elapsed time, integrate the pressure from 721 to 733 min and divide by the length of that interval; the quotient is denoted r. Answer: 1.26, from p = 1.47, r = 1.26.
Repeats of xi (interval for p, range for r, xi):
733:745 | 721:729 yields 1.26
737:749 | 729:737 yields 1.30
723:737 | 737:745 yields 1.22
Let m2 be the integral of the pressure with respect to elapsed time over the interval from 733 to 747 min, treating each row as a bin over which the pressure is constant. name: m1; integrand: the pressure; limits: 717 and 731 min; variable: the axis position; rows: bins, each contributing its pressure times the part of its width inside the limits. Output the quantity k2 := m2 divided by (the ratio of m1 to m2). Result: 22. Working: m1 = 18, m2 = 20.0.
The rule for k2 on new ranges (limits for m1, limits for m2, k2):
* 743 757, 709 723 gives 19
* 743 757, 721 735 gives 15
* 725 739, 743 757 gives 26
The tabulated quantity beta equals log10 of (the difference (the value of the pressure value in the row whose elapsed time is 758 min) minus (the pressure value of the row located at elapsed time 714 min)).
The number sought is -1.1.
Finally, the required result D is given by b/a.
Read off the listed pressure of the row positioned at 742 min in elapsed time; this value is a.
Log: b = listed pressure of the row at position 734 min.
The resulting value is 0.94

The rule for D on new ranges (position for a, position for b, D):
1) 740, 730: 0.87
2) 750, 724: 0.83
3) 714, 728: 0.81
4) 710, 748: 1.03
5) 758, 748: 0.99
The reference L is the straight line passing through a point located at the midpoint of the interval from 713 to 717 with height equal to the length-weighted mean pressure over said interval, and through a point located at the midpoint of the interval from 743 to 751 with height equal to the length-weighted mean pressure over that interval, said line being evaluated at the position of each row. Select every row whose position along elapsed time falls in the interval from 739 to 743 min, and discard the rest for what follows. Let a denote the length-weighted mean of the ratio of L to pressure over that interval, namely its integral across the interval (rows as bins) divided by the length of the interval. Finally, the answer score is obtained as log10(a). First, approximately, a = 1.08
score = 0.034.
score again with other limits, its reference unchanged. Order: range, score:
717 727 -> 0.059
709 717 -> -0.002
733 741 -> 0.043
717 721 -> 0.040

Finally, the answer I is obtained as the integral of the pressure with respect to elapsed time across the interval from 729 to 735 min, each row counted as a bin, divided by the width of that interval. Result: 1.29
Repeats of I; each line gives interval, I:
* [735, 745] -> 1.43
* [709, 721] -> 1.45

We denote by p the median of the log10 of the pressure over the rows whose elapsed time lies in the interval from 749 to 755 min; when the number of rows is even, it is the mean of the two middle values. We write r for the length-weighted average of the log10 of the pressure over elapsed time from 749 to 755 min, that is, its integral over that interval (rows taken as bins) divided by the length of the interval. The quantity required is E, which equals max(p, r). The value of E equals 0.20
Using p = 0.20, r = 0.191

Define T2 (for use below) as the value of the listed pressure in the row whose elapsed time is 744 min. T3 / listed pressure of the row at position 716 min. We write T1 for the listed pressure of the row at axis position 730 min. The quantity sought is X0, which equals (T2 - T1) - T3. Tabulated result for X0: -1.1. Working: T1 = 1.22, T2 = 1.57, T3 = 1.47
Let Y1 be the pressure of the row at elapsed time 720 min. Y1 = 1.28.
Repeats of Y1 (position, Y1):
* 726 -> 1.26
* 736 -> 1.35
